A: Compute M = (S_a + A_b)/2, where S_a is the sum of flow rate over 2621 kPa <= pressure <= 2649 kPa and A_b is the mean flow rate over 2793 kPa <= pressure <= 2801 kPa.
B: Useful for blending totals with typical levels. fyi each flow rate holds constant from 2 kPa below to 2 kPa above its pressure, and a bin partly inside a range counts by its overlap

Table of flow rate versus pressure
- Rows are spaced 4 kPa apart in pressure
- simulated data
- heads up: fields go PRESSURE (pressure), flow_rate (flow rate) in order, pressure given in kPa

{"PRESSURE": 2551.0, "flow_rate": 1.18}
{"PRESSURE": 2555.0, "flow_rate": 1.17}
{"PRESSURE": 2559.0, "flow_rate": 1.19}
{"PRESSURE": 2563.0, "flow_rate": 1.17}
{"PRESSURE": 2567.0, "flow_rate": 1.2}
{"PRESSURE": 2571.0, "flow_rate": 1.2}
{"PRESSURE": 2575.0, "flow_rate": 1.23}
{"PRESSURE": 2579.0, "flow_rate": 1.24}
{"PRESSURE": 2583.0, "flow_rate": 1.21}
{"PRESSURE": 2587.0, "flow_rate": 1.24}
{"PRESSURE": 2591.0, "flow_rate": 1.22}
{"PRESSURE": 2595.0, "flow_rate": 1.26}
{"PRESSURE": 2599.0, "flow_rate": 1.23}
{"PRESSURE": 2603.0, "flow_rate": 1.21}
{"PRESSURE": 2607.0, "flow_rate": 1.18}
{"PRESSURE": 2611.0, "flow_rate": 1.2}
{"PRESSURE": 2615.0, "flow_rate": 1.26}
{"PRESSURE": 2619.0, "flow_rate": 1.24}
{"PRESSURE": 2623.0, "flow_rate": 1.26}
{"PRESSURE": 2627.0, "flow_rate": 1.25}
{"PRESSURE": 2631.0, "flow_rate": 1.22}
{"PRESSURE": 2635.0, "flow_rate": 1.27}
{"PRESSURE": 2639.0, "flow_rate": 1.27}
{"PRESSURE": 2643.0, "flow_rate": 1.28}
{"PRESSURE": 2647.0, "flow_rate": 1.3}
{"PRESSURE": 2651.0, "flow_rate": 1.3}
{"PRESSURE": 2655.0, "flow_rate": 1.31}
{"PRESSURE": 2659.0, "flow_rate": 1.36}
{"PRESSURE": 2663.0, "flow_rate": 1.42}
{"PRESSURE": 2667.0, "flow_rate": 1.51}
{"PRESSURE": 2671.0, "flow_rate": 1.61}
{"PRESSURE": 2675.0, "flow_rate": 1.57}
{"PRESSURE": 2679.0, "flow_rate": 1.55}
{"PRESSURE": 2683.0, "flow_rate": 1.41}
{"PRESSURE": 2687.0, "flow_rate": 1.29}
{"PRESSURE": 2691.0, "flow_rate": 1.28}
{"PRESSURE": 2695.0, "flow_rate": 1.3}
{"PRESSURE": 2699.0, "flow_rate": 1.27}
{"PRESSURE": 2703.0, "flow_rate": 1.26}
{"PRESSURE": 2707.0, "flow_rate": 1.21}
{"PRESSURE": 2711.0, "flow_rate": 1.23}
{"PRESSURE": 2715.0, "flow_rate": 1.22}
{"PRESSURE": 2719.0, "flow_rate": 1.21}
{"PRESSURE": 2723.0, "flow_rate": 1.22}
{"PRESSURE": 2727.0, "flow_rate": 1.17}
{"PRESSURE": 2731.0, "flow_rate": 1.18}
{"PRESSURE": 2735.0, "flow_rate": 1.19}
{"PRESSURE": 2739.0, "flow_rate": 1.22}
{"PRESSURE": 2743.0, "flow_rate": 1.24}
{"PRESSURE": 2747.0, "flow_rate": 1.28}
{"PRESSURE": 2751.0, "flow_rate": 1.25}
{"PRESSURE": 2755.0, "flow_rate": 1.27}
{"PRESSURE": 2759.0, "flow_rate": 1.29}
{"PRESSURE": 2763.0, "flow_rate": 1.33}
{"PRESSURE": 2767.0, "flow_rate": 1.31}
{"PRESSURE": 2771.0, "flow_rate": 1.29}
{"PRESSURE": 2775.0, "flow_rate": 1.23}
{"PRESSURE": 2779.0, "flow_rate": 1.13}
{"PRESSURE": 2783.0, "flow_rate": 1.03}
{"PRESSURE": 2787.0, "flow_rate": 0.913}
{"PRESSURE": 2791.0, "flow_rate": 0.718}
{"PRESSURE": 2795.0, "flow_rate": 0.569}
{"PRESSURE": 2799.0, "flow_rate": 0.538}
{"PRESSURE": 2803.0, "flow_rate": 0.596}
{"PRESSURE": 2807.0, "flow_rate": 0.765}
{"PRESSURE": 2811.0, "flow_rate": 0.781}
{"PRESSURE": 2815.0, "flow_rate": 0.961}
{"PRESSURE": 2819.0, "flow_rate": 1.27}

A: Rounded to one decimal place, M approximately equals 4.7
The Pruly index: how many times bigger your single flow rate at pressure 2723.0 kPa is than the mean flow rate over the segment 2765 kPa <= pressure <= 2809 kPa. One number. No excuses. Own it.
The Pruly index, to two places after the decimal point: 1.33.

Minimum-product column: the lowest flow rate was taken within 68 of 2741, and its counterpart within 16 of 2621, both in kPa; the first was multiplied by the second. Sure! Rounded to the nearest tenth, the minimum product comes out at 0.6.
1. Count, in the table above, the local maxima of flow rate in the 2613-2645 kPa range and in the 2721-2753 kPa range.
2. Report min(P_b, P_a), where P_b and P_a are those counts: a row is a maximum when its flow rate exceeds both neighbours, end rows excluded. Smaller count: 1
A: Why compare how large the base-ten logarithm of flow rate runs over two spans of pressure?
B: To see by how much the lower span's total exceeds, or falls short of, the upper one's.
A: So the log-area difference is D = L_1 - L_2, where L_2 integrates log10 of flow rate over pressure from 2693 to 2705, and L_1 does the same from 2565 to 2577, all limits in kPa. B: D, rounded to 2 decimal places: -0.28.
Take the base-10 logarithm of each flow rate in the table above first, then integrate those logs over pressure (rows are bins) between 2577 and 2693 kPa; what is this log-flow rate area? 13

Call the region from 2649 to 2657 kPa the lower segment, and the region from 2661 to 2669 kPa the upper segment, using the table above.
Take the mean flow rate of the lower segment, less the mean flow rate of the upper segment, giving -0.16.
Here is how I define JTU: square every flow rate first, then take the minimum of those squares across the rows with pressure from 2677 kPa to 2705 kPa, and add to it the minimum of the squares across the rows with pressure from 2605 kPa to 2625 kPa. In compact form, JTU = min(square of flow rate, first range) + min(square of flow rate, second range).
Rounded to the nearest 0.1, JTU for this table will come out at 3.0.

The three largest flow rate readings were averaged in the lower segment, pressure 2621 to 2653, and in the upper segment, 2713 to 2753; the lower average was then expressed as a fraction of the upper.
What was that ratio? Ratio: 1.03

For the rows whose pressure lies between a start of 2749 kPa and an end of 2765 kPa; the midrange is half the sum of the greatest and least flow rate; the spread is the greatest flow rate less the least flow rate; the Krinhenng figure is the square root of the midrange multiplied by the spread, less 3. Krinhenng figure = -2.7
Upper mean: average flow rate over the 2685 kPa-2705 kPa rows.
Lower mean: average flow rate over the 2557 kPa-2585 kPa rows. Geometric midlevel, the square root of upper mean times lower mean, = 1.24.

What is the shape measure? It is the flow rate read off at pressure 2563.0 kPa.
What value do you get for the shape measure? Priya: 1.17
